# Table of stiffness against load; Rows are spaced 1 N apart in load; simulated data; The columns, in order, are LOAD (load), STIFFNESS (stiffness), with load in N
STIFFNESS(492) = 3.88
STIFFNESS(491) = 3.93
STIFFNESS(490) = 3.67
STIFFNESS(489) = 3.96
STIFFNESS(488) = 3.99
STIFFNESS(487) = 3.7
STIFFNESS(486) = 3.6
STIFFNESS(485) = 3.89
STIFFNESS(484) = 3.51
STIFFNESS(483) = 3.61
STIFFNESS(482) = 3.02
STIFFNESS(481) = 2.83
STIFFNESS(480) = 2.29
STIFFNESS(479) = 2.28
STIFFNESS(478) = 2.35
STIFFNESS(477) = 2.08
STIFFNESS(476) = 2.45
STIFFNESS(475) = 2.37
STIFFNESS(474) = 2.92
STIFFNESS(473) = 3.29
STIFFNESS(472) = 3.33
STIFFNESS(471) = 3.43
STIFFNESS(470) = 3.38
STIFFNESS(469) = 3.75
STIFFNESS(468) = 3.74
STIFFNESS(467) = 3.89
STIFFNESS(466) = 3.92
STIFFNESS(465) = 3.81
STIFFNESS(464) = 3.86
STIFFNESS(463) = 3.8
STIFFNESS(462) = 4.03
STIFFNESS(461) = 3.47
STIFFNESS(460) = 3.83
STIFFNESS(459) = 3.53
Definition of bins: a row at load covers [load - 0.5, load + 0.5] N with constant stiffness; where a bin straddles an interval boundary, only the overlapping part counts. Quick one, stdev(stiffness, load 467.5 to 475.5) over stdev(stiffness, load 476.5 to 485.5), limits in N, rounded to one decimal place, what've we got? 0.7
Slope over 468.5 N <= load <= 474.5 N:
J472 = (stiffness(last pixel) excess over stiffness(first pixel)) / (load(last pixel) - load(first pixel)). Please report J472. -0.17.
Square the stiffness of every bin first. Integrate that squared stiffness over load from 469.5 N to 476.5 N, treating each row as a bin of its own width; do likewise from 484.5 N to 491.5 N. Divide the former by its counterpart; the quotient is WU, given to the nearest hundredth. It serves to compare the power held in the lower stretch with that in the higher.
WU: 0.64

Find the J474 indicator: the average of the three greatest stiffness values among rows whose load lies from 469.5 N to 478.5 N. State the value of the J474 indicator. 3.4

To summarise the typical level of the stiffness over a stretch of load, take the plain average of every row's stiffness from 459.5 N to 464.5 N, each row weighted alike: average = 3.80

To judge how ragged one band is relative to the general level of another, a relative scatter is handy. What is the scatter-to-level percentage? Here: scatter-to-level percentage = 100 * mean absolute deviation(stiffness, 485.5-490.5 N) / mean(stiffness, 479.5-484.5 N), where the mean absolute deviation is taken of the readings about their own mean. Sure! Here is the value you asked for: 5.0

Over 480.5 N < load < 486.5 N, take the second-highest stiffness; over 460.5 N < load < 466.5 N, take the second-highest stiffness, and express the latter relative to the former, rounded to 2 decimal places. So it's 1.09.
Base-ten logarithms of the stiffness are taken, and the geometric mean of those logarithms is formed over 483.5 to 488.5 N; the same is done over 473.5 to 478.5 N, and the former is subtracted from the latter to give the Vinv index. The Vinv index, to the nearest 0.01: -0.19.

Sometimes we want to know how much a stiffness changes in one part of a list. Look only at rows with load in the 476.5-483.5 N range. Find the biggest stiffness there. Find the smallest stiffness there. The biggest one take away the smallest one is 1.5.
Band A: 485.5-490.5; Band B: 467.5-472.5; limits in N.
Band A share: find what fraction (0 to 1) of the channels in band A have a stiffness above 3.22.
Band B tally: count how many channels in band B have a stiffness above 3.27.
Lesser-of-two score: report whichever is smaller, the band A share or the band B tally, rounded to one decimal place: 1.0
